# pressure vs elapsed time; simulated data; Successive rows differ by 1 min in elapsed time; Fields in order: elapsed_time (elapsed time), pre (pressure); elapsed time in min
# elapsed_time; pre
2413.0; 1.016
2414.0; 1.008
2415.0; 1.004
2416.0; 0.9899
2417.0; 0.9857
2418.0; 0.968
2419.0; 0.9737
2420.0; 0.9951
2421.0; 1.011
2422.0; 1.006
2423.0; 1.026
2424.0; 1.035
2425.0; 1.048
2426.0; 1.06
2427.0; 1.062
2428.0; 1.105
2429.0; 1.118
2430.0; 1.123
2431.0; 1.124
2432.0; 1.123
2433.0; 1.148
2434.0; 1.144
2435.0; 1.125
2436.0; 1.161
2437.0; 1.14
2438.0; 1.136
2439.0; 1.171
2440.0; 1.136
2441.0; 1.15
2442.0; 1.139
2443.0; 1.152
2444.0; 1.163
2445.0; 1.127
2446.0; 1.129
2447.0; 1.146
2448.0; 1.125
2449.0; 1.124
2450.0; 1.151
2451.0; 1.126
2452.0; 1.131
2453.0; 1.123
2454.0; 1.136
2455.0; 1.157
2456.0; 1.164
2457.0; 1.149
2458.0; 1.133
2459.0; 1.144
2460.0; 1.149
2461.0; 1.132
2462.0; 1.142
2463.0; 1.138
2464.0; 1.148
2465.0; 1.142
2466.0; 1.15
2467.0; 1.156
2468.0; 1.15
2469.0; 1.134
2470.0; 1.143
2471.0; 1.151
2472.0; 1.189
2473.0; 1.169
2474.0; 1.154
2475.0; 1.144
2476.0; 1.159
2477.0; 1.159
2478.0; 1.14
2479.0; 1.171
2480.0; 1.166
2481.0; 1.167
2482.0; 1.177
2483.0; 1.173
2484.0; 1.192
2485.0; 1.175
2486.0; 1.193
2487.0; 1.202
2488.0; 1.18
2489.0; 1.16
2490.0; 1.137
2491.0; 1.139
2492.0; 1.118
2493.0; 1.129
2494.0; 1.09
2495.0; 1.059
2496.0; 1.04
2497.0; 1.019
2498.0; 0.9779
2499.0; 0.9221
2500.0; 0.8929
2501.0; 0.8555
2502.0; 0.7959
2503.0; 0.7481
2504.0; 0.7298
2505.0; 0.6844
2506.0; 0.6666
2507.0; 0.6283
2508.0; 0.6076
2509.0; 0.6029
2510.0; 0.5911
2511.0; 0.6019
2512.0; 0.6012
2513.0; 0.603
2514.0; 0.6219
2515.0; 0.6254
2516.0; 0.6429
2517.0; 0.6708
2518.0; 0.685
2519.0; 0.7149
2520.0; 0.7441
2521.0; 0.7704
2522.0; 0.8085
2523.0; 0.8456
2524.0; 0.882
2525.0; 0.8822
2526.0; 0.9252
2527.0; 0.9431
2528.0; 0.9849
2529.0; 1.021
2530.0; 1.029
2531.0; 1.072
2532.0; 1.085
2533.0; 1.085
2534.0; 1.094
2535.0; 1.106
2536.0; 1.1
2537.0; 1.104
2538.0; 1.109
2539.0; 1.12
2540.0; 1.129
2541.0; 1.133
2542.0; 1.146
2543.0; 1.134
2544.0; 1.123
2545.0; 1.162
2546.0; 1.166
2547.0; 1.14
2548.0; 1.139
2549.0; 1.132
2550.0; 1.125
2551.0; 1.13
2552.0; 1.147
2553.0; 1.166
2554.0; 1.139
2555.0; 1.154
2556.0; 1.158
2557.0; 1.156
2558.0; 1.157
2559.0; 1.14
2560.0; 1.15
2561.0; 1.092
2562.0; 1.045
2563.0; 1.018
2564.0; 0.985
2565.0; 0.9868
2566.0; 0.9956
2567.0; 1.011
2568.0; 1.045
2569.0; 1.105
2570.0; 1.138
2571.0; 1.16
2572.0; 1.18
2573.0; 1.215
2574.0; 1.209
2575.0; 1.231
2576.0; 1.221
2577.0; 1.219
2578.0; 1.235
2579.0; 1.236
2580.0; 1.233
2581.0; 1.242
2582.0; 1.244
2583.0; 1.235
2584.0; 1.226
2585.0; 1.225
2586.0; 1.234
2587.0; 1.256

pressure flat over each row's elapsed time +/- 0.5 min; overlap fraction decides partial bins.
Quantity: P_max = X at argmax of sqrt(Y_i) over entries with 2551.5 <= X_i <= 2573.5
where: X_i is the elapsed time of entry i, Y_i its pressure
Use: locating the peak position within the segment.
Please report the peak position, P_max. 2573.0 min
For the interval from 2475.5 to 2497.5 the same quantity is 2487.0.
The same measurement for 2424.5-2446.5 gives 2439.0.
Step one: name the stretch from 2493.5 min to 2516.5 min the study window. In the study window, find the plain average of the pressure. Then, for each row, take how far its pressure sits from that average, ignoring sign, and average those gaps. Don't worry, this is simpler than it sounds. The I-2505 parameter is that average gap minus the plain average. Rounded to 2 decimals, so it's -0.61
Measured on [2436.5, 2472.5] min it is -1.13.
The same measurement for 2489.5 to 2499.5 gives -1.00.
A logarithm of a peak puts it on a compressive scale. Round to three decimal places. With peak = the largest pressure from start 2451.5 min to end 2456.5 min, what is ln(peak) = 0.152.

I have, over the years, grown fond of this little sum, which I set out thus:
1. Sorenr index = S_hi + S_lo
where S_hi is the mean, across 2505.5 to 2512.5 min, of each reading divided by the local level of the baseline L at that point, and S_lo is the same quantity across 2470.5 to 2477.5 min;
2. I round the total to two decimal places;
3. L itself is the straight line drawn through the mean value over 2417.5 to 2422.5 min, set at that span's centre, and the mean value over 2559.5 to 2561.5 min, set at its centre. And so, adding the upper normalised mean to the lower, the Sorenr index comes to 1.69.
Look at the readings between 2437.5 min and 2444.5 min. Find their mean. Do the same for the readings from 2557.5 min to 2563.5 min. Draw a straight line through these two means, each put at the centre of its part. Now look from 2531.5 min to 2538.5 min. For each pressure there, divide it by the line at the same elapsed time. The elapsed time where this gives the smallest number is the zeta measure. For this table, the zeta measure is 2532.0 min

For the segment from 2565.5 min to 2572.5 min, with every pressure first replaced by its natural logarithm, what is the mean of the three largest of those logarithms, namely 0.148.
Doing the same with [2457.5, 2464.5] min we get 0.137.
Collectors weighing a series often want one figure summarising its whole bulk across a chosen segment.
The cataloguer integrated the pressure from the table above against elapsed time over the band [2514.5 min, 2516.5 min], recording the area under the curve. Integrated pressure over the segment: 1.27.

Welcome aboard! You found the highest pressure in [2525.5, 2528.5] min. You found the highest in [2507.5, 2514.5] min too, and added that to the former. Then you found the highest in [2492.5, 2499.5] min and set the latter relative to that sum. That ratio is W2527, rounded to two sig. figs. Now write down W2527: 0.70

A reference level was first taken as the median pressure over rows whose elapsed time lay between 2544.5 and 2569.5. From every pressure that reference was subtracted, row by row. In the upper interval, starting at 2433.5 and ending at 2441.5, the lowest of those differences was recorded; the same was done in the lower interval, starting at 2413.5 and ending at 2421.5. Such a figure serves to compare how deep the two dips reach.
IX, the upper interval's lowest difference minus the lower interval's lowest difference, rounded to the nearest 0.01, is 0.16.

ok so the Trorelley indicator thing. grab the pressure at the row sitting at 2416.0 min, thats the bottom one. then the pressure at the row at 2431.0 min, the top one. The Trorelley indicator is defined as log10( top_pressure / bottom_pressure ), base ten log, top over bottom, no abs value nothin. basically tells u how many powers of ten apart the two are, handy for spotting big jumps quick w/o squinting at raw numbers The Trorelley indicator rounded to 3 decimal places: 0.055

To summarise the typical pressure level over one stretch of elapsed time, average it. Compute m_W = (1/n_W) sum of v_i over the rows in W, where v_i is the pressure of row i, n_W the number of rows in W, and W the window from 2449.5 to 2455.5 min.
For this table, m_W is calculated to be 1.14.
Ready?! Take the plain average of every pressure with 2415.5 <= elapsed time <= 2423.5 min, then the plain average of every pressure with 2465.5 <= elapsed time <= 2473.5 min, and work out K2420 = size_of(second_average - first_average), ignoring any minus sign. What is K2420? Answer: 0.16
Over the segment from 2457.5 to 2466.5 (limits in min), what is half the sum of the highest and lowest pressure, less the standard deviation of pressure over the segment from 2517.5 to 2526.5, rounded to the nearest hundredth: 1.06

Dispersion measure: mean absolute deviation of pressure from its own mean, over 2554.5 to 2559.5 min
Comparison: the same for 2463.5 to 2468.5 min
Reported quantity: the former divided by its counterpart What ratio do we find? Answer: 1.5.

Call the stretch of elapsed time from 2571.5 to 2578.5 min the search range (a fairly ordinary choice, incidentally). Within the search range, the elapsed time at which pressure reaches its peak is 2578.0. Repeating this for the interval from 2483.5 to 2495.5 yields 2487.0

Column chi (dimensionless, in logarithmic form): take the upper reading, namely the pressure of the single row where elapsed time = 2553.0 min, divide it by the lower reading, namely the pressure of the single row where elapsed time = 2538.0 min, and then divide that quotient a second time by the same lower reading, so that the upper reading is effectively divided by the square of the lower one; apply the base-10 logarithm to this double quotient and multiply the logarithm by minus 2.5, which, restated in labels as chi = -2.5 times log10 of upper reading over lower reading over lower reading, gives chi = 0.1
